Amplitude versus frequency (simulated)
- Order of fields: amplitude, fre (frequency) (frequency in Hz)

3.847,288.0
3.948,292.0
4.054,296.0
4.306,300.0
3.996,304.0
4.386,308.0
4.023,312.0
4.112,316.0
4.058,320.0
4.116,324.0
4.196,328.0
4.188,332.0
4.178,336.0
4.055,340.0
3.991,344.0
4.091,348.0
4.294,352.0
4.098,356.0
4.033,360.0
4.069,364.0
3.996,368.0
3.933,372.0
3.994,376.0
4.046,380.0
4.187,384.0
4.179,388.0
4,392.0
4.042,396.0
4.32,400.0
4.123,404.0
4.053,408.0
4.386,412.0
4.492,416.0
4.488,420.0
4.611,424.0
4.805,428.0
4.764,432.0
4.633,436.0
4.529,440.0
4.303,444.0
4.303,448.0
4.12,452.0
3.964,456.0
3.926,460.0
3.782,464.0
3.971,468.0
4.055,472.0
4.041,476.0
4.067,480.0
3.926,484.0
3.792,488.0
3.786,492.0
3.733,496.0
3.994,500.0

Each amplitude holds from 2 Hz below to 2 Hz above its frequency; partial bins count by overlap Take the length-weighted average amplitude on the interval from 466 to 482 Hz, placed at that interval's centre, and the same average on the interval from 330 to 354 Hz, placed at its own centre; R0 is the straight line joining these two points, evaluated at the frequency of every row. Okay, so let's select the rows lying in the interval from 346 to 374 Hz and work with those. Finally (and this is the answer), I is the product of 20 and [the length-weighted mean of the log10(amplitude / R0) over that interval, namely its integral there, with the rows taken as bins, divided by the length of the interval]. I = -0.10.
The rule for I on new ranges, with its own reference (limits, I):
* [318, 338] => 0.01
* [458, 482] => -0.14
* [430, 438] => 1.26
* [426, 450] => 0.99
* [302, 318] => -0.06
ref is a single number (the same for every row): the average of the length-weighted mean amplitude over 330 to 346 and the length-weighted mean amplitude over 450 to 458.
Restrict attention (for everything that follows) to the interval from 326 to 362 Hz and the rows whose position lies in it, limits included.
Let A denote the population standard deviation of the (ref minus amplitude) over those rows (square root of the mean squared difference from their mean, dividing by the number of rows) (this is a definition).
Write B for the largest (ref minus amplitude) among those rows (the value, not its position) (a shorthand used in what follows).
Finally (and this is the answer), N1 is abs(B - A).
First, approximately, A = 0.090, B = 0.08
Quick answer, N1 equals 0.01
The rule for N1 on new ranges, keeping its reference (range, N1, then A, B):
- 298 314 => 0.09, 0.171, 0.08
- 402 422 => 0.17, 0.185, 0.02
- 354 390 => 0.06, 0.080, 0.14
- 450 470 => 0.18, 0.108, 0.29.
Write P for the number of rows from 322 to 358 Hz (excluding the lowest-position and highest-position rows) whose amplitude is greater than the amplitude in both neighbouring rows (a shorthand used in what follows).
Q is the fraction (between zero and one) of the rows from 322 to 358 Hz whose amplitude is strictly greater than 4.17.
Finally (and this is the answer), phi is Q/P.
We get 0.22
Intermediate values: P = 2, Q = 0.44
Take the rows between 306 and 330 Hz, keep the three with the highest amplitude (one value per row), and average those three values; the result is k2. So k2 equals 4.23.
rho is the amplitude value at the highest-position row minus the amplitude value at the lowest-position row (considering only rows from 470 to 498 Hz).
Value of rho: -0.32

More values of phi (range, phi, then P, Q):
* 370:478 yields 0.10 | 5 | 0.48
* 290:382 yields 0.04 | 6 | 0.26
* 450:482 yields 0.00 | 1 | 0.00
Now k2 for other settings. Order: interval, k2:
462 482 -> 4.05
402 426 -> 4.53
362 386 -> 4.10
